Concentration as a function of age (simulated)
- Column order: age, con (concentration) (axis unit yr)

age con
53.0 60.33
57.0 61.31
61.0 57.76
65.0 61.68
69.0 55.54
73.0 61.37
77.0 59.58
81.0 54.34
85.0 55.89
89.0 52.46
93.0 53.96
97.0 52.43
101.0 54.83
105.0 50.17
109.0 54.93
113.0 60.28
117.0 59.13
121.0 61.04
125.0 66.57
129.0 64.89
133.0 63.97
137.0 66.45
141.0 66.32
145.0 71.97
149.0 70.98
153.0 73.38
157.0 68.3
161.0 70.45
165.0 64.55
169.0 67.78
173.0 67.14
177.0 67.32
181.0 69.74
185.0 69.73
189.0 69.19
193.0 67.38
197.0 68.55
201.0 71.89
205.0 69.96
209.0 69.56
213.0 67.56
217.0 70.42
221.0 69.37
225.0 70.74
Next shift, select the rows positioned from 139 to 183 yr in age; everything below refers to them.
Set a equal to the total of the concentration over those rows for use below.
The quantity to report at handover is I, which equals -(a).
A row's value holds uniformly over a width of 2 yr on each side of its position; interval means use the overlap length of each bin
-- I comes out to -758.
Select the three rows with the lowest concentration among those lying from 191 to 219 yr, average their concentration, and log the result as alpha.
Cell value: 67.8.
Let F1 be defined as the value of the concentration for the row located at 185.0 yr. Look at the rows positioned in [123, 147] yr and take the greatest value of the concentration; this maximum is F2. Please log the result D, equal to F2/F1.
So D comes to 1.03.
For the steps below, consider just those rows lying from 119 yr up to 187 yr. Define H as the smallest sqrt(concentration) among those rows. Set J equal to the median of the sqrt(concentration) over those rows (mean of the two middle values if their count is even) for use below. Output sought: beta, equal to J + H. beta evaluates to 16.0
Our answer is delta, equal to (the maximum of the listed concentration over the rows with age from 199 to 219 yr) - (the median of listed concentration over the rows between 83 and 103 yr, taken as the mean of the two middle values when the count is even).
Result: 18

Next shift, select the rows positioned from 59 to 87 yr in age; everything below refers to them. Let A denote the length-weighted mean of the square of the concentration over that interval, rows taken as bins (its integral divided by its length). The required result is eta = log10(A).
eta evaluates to 3.53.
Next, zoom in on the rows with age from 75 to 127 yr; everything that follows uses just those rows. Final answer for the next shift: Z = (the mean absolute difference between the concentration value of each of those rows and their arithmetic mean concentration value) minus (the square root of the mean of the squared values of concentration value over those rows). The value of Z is -53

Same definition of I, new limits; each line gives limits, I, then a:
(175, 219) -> -761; 761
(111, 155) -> -725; 725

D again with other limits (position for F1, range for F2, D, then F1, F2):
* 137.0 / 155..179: 1.06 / 66.45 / 70.45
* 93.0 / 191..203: 1.33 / 53.96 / 71.89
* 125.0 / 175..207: 1.08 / 66.57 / 71.89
